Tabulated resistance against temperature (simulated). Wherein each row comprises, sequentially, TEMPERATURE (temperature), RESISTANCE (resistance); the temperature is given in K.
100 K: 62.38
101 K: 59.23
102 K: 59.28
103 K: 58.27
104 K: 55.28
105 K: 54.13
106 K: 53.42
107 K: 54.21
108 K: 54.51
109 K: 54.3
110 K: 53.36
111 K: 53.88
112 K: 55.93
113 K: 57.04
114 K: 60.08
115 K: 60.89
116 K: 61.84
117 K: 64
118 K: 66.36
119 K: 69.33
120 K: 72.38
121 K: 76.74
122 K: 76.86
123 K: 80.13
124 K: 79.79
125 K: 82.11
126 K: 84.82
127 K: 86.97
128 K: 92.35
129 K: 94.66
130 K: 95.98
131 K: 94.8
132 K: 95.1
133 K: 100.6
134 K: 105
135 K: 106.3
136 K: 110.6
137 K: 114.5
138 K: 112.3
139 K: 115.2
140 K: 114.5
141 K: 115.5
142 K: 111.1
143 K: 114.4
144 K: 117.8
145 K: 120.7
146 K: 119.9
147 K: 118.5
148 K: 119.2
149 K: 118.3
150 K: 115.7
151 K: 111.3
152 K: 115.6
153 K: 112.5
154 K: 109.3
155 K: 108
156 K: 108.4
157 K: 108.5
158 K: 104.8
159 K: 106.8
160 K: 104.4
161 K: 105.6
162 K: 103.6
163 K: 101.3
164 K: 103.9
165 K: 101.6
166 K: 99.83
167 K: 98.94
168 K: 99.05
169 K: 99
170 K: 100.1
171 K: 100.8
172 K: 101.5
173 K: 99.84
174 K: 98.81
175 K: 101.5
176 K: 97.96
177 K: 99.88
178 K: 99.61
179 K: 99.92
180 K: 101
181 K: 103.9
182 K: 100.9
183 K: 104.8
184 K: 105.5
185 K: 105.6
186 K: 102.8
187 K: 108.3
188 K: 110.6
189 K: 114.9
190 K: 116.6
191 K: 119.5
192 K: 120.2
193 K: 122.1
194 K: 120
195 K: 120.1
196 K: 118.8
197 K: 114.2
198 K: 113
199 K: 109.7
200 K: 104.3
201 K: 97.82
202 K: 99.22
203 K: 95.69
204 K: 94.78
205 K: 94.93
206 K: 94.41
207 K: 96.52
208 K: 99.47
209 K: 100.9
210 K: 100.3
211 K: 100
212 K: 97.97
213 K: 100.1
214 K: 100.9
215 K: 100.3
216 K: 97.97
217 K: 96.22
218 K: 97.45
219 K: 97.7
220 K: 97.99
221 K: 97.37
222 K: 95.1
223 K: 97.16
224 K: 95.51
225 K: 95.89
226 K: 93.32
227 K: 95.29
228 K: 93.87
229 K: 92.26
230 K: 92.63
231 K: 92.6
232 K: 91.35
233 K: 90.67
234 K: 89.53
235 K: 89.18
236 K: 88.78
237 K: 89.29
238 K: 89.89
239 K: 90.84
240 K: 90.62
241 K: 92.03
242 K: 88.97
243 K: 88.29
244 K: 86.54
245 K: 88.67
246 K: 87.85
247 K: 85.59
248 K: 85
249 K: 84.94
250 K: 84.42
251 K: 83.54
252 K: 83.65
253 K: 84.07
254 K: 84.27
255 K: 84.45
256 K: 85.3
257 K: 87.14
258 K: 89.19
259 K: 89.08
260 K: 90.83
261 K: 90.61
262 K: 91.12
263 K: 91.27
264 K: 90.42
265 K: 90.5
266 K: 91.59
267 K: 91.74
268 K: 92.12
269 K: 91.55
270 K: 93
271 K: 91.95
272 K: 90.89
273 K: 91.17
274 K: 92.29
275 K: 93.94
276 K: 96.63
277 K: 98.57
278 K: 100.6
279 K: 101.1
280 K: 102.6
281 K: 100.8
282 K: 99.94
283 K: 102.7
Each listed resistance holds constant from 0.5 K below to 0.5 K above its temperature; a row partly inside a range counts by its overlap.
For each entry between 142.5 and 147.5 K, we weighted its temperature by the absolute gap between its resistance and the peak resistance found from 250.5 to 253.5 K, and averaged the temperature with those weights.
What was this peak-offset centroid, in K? 145.1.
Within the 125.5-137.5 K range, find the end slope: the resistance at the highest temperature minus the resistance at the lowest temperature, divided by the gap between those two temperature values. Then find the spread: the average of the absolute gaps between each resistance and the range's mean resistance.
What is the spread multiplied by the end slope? 20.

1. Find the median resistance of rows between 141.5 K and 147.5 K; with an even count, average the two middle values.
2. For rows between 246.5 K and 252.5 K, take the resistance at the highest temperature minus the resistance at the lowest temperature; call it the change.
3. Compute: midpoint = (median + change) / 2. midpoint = 58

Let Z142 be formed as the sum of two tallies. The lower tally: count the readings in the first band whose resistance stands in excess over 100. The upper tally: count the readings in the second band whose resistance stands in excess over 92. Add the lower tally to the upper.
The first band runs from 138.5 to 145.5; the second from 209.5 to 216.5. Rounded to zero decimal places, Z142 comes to 14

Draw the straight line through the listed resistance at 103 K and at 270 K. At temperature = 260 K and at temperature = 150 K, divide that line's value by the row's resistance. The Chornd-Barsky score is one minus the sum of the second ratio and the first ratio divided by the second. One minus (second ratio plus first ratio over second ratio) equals -1.29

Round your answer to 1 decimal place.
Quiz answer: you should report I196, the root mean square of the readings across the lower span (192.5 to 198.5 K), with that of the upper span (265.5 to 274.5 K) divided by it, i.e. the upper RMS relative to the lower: 0.8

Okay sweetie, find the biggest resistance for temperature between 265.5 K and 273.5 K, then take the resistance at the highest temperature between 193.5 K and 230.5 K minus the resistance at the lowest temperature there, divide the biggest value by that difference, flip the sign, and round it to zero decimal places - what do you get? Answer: 3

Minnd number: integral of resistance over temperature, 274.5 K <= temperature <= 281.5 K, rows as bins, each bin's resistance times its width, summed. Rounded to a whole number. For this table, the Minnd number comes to 694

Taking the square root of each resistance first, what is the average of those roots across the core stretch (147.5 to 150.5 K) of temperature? 10.9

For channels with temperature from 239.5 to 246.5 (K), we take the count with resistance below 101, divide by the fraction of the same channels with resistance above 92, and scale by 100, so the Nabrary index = 4900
